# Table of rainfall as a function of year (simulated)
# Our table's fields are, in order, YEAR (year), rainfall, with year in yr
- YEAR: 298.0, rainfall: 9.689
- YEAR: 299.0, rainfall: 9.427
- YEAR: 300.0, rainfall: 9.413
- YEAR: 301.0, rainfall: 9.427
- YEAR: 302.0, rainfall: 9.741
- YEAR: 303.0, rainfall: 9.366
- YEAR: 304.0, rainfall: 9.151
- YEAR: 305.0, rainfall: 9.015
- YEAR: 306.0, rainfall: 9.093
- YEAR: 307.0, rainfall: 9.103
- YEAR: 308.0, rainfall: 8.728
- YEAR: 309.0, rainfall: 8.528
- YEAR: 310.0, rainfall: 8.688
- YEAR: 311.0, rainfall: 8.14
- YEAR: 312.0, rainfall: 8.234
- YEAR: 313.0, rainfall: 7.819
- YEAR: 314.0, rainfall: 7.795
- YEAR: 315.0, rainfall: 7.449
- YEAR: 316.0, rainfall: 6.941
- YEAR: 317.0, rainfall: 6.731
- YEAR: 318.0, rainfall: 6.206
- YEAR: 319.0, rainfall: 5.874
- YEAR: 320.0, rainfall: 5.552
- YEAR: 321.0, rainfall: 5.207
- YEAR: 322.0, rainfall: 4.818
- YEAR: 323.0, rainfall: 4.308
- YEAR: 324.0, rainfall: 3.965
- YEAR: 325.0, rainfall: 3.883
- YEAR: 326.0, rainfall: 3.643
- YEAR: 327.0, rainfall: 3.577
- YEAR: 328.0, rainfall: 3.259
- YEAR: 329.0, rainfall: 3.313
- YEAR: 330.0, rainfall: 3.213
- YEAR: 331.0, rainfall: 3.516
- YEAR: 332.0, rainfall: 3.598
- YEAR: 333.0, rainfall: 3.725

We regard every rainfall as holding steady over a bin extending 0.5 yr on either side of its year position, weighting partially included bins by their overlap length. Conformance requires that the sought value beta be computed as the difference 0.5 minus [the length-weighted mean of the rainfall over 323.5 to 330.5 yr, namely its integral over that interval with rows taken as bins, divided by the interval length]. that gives -3.1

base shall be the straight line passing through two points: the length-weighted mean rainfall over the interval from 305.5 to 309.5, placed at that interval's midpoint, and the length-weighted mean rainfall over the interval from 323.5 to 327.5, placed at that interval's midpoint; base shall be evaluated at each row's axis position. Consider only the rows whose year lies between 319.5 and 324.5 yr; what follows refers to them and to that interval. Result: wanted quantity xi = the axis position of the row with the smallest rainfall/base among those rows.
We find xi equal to 324.0 yr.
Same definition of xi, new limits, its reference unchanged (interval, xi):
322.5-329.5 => 324.0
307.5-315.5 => 308.0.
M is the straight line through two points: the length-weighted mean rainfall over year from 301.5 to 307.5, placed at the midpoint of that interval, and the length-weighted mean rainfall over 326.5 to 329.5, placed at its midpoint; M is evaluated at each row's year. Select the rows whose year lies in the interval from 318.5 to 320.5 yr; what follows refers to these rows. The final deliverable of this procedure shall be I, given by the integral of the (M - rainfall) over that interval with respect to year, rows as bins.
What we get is -0.4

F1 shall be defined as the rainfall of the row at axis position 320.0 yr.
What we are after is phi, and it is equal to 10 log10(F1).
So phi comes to 7.4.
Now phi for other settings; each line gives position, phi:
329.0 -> 5.2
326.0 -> 5.6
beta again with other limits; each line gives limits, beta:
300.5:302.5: -9.1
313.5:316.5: -6.9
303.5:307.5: -8.6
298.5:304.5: -8.9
